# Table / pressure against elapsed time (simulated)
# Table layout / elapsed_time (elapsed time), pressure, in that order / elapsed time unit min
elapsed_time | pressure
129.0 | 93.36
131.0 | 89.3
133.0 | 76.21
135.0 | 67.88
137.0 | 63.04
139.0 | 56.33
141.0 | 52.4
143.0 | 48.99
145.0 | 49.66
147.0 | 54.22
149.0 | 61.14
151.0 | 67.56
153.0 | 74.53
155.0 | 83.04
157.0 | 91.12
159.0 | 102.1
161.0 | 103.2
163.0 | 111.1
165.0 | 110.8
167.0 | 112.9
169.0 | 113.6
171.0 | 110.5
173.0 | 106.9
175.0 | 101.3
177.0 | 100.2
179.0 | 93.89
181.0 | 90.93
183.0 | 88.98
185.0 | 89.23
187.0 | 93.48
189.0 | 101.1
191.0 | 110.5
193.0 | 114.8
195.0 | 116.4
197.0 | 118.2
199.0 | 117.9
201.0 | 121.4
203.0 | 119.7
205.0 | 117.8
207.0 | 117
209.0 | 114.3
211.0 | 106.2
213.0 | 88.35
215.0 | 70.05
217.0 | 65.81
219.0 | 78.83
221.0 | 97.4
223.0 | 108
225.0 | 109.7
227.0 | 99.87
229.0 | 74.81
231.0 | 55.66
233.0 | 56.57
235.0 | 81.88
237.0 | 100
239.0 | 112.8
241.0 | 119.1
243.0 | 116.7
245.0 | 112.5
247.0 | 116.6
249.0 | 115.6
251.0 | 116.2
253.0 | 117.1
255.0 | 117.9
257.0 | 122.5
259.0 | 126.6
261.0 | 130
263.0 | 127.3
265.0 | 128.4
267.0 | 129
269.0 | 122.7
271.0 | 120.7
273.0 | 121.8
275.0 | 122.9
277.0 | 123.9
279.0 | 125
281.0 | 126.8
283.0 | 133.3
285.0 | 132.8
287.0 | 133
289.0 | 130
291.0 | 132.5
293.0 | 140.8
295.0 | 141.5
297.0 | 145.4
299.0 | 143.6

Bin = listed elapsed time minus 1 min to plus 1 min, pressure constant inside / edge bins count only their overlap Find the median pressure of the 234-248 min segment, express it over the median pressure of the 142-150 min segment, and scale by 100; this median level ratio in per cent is 217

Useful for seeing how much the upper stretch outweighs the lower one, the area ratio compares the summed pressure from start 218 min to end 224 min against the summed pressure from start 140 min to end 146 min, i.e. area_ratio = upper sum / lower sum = 1.88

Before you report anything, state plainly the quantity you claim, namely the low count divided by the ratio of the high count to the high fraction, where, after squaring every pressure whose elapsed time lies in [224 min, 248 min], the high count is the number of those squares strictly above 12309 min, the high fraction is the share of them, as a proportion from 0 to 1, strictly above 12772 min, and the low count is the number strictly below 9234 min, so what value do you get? 0.20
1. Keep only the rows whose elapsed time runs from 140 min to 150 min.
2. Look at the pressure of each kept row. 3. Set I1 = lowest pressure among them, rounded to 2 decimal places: 48.99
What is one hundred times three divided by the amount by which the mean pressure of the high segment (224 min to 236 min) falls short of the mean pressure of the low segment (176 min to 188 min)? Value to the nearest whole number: 23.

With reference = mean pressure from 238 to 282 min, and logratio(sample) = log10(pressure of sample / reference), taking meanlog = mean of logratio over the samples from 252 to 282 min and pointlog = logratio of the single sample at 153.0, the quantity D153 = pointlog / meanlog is -23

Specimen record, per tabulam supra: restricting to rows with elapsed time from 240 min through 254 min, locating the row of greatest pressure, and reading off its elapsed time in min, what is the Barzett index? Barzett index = 241.0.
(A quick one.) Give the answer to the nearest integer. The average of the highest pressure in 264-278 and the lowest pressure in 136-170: 89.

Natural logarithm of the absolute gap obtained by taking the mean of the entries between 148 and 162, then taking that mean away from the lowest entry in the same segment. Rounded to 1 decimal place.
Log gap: 3.1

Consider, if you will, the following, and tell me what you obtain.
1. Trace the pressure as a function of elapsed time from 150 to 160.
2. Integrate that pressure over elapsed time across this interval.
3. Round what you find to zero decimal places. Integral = 837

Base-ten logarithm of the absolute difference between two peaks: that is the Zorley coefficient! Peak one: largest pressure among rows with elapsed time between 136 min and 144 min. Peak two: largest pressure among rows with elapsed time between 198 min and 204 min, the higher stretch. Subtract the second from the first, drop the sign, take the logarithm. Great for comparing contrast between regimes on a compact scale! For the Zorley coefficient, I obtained 1.8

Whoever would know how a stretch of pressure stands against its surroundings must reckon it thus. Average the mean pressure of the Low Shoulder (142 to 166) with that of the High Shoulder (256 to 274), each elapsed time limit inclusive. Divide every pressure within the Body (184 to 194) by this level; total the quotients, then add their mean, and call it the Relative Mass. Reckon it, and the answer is 6.0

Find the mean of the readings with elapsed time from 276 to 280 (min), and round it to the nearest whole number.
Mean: 124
